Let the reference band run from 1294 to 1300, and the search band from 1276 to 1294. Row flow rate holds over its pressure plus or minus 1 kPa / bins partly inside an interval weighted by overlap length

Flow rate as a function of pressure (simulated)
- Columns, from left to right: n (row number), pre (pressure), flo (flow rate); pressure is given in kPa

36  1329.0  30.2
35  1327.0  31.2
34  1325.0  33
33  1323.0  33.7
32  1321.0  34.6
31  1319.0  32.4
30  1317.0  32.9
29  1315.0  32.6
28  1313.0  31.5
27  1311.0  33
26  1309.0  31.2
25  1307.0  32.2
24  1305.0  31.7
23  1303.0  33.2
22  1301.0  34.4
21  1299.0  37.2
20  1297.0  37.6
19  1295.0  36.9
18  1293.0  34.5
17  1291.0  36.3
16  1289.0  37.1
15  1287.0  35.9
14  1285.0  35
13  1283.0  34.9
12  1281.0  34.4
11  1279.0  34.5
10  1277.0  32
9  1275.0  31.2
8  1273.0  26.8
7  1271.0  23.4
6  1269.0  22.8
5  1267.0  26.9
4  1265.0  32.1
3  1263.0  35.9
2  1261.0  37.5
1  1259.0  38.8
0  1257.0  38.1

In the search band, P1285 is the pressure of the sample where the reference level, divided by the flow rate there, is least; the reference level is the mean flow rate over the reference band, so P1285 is 1289.0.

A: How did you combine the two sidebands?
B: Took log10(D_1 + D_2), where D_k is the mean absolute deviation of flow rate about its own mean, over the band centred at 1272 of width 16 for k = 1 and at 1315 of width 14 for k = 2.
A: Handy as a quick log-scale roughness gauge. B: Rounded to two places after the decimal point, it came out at 0.65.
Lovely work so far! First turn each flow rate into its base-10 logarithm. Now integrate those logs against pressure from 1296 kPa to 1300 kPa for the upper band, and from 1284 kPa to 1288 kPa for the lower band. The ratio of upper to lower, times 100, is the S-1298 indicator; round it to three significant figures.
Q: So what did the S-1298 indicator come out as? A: 102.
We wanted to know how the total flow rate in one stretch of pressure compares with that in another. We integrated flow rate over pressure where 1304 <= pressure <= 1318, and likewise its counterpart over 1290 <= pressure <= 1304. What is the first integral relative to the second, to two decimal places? 0.90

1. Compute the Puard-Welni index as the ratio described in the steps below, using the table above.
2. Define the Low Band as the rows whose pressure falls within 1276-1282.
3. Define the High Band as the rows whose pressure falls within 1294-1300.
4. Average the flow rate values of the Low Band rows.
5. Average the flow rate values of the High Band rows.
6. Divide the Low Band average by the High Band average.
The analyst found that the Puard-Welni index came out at 0.90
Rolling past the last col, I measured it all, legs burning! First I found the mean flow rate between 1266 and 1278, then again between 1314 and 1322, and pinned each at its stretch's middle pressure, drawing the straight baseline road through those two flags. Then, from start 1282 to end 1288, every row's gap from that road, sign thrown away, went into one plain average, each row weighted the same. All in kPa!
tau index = 6.4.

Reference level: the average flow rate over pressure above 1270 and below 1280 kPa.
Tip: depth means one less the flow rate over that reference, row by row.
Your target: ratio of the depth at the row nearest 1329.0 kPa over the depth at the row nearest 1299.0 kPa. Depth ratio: 0.1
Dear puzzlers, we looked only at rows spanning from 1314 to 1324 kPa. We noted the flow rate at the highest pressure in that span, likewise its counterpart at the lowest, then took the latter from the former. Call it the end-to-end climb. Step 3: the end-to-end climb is 1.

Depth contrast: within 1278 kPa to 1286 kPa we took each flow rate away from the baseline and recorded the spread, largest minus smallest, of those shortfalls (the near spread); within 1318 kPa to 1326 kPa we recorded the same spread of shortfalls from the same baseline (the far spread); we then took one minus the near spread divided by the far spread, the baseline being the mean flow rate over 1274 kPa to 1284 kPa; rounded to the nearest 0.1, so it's 0.7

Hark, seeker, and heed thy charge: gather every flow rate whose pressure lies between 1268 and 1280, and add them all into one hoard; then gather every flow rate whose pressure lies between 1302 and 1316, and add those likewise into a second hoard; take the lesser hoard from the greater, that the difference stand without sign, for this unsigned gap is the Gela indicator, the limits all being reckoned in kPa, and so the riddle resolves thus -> 55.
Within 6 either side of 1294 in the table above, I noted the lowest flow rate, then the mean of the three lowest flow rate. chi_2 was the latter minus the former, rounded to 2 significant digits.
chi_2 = 1.4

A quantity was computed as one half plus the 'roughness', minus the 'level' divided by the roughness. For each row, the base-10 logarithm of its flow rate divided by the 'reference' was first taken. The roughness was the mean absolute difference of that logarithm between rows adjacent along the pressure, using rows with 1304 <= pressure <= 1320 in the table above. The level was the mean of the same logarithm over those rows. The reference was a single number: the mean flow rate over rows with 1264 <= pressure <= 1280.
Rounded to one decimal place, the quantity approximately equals -3.3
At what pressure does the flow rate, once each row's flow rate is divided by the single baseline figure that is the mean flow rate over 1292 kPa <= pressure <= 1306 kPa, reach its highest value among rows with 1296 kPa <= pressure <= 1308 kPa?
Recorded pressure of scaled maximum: 1297.0 kPa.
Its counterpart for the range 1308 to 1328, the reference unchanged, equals 1321.0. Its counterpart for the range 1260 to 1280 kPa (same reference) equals 1261.0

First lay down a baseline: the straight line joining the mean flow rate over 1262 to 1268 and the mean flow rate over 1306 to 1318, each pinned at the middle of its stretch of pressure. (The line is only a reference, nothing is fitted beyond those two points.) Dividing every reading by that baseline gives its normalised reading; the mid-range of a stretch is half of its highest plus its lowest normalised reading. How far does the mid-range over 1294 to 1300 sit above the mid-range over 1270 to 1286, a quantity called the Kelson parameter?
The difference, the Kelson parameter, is 0.25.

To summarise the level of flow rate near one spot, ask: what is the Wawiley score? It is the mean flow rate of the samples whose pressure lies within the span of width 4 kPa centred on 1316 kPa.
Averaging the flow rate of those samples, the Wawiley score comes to 33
